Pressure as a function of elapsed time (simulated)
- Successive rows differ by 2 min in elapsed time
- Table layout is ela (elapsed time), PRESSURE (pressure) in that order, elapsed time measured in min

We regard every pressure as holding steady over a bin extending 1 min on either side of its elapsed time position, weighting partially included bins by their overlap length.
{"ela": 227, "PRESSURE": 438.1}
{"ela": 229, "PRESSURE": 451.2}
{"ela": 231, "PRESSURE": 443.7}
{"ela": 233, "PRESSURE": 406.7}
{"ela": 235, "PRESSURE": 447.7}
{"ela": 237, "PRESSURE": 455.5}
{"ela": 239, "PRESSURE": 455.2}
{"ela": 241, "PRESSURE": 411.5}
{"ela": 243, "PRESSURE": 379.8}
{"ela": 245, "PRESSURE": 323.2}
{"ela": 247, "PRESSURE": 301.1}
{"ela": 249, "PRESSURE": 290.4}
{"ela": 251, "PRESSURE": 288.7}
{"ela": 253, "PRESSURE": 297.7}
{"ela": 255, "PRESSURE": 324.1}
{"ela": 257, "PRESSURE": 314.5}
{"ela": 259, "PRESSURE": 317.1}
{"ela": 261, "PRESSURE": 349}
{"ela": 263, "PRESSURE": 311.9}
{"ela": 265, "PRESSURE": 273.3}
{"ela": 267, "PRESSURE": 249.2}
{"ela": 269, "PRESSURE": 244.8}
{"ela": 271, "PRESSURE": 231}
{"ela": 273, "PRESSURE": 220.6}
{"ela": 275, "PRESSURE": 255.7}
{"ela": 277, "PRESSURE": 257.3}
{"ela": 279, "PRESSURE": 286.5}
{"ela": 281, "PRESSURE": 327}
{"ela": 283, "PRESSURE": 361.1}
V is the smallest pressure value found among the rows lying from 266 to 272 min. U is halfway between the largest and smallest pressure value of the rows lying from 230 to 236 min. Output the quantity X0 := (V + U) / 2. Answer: 329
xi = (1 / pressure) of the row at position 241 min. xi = 0.0024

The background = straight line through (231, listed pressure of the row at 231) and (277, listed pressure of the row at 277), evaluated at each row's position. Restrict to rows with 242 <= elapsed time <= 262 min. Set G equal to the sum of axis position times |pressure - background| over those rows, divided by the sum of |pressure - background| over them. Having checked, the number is 250.4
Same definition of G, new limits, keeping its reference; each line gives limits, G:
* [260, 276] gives 268.7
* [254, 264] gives 258.2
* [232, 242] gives 236.7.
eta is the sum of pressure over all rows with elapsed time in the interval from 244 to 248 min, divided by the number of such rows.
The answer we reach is 312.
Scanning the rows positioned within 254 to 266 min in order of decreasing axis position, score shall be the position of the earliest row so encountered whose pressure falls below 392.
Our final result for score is 265 min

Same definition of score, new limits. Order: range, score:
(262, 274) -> 273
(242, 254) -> 253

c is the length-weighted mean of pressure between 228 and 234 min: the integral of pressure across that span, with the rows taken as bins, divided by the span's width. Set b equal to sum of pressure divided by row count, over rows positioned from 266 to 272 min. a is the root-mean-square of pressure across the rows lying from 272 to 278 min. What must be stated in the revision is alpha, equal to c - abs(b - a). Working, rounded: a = 245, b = 242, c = 434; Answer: 430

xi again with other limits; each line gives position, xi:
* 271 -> 0.0043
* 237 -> 0.0022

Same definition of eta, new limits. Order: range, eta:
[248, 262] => 312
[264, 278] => 247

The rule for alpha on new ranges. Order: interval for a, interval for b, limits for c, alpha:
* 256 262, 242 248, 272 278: 237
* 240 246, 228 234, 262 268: 218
